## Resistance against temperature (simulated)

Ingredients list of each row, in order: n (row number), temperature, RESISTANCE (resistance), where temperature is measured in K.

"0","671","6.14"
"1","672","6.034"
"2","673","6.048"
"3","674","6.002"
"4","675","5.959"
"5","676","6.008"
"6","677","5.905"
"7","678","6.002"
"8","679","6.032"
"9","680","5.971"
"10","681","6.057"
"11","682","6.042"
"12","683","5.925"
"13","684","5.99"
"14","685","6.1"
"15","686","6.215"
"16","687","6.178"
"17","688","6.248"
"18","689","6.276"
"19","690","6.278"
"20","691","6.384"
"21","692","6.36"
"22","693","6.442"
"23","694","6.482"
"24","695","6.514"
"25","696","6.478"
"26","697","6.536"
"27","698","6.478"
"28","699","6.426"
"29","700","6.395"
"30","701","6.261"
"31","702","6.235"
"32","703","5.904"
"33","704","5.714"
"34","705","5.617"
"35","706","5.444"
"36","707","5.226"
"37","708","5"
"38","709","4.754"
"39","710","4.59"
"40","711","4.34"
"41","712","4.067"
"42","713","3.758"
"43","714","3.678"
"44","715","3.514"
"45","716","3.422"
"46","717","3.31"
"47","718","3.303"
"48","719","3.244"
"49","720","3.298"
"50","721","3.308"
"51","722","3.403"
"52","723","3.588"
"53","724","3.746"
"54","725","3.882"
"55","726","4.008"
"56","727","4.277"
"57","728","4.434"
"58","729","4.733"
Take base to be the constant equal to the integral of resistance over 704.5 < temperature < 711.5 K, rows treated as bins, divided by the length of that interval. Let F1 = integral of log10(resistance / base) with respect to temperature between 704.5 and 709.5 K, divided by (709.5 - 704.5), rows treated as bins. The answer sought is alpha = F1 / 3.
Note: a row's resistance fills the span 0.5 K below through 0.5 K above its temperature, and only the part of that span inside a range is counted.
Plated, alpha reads 0.006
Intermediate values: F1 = 0.017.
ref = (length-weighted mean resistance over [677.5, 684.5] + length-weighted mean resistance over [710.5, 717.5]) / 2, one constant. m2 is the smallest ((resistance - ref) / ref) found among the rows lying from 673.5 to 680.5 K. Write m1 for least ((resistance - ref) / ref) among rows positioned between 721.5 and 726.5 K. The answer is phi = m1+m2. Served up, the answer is -0.09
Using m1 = -0.30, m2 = 0.21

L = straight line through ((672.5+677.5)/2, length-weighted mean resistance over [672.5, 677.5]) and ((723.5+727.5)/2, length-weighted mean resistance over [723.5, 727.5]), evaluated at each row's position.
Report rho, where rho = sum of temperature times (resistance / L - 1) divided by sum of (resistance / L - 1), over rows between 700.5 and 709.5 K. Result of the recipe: 703.8 K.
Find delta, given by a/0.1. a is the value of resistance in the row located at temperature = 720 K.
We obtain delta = 33.0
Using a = 3.298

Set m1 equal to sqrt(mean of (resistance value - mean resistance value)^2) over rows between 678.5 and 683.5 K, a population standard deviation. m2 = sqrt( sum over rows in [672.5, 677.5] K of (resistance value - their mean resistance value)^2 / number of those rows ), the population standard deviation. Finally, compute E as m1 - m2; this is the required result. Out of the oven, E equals 0.001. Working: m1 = 0.05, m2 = 0.05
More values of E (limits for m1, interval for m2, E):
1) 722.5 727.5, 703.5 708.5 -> -0.025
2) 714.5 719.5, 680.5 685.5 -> 0.036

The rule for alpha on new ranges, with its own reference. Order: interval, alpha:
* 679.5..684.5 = 0.026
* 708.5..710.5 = -0.010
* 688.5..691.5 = 0.034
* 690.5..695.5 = 0.037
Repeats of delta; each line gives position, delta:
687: 61.8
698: 64.8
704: 57.1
